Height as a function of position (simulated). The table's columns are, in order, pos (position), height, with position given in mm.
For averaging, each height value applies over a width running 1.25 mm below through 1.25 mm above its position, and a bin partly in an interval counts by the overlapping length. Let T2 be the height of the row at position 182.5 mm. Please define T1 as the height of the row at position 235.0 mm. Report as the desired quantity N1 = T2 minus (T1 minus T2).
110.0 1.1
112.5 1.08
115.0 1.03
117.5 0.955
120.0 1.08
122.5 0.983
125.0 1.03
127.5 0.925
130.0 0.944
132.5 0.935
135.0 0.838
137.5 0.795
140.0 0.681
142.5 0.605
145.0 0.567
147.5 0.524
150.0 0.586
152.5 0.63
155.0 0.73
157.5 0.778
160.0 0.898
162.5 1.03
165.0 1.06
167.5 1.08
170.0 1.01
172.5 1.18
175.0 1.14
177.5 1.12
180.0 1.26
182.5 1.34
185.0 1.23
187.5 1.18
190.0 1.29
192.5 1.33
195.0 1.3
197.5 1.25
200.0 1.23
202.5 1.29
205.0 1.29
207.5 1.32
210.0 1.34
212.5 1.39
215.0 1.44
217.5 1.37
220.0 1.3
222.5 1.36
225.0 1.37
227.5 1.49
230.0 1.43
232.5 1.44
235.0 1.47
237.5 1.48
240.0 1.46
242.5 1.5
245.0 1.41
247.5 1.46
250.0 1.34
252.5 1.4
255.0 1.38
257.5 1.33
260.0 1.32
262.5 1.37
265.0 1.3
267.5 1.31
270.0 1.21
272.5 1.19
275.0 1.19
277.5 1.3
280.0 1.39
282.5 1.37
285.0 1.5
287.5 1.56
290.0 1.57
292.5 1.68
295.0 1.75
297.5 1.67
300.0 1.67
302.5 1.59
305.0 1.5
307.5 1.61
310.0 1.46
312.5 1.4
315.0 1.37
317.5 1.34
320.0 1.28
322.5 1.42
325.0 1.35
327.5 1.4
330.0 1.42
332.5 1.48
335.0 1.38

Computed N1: 1.21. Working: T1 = 1.47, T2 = 1.34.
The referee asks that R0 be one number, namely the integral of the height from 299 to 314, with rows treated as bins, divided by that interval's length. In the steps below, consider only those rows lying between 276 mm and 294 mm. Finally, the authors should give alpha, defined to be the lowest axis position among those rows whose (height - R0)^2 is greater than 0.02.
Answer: 277.5 mm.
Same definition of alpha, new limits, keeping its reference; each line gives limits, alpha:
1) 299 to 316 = 315.0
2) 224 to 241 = 225.0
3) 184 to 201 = 185.0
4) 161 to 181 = 162.5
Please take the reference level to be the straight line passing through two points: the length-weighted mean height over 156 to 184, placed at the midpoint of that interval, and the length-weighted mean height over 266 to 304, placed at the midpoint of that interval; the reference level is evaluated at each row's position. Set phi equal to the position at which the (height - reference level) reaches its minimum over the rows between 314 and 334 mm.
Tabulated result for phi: 320.0 mm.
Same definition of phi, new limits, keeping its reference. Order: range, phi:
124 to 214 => 147.5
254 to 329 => 320.0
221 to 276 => 275.0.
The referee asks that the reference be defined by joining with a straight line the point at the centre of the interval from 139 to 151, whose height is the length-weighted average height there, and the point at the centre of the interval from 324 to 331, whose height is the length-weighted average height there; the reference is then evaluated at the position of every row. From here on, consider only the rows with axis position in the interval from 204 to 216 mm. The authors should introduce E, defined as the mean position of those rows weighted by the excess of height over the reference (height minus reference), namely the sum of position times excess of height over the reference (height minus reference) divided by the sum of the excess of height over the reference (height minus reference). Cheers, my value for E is 210.3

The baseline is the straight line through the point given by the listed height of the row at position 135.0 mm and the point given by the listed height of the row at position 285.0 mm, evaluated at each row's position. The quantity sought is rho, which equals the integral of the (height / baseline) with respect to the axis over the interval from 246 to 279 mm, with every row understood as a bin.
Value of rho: 31 mm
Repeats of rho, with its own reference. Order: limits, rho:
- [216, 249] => 37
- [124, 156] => 28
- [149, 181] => 32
